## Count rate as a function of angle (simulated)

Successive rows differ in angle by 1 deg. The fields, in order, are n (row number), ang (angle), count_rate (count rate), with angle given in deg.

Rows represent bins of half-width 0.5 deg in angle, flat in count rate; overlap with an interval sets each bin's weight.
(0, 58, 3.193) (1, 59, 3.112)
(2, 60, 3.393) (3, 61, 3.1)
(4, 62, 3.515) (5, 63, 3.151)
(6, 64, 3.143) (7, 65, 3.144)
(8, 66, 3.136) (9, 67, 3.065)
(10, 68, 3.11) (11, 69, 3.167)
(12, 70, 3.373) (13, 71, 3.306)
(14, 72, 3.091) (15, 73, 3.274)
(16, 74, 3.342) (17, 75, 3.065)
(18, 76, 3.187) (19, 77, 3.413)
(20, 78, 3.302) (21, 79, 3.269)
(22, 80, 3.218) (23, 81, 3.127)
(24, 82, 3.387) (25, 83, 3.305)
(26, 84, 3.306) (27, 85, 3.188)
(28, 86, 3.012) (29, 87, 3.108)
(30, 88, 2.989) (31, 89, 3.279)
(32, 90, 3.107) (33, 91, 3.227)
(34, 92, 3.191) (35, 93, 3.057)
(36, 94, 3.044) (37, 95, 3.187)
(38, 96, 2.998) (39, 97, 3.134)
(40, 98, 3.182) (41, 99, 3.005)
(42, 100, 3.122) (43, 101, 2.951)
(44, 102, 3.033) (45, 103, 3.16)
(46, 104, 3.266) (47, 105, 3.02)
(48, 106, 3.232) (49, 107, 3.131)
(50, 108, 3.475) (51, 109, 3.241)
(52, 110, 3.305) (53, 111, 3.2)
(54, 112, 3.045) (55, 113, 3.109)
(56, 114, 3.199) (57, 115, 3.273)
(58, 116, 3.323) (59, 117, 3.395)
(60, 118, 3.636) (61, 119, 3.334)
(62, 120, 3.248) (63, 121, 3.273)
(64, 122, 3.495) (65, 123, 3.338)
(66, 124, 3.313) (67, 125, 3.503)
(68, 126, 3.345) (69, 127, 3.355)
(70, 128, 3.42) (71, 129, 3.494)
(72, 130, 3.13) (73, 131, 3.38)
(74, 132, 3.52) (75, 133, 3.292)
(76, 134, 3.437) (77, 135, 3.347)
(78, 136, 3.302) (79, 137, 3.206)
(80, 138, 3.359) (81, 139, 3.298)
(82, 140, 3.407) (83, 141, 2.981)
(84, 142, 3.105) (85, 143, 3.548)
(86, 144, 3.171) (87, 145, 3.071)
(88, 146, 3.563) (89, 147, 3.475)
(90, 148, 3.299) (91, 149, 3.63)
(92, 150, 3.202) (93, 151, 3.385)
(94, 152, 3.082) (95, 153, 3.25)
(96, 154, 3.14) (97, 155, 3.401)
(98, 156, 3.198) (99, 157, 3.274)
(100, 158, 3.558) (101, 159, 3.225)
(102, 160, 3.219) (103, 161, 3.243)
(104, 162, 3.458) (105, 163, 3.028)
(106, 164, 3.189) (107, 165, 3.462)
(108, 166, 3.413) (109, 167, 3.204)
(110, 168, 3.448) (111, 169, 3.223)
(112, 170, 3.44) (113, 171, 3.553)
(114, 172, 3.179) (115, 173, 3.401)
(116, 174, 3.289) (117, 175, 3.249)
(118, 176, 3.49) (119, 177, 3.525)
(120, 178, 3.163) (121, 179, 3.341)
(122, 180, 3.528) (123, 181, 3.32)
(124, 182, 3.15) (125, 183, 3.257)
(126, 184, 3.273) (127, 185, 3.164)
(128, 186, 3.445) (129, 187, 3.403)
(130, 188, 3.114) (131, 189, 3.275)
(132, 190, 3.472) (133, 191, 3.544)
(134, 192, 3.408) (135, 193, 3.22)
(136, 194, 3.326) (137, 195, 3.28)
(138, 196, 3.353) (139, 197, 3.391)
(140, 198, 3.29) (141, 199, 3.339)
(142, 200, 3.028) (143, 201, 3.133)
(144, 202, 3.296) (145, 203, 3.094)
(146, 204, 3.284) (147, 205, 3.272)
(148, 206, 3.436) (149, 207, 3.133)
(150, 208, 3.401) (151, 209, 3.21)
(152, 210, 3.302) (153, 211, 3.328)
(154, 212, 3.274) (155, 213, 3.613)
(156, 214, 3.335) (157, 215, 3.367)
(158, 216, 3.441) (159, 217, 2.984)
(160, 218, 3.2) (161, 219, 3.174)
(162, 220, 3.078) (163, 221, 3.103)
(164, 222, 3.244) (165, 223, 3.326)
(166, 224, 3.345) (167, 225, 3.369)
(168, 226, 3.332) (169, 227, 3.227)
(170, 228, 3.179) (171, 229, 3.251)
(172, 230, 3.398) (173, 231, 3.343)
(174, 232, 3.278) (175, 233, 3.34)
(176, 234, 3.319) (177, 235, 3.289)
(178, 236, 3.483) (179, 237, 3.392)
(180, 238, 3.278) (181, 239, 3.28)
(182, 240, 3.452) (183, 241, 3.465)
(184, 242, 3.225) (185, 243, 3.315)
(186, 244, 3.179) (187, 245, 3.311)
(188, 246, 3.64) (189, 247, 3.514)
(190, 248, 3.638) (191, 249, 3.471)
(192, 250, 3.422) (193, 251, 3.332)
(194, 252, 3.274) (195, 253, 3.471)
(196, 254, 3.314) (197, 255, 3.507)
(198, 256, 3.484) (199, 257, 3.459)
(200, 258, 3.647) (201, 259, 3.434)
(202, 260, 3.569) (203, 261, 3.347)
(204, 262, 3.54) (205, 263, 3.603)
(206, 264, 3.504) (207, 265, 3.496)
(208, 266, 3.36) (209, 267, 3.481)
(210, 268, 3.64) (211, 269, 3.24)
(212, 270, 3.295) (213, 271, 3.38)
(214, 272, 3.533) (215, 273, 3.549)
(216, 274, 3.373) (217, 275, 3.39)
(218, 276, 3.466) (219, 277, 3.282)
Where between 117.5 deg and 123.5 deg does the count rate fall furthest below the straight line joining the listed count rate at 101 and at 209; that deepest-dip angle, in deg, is 120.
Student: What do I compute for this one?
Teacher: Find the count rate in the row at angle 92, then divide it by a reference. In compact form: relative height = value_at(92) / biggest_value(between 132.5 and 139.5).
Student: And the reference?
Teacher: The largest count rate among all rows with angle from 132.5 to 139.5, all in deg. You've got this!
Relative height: 0.93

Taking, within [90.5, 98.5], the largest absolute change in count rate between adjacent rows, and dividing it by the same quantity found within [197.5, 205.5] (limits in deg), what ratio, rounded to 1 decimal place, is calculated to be 0.6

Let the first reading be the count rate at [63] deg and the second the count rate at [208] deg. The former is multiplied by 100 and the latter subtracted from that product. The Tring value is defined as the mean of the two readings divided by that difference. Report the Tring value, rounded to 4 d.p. 0.0105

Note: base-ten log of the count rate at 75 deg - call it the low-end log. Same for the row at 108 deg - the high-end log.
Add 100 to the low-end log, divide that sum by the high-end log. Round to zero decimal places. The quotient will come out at 186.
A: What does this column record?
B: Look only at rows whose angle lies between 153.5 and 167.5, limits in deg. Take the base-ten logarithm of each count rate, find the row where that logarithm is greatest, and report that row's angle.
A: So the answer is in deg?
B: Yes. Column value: 158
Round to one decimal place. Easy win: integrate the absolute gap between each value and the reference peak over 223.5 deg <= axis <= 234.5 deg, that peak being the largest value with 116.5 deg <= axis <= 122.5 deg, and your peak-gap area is 3.6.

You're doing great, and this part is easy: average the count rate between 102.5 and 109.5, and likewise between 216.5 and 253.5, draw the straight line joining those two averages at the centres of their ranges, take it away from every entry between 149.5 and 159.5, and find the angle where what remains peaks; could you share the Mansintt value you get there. 158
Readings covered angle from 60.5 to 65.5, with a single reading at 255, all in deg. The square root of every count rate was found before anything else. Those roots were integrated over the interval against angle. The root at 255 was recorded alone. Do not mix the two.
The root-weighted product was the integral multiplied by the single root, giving 16.8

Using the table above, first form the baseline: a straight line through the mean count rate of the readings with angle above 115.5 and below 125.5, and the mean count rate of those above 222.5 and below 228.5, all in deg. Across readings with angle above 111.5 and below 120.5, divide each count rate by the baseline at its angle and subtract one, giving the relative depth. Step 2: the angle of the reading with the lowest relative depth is 112 deg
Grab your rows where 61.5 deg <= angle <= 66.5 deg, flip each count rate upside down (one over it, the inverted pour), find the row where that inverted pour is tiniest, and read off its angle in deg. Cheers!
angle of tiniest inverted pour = 62 deg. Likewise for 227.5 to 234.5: 230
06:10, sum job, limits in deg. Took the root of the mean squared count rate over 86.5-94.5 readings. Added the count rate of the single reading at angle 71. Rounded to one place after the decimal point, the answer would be 6.4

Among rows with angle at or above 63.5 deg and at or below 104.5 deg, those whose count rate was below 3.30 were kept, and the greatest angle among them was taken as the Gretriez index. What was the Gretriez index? 104 deg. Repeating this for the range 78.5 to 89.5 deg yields 89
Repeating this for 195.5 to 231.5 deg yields 229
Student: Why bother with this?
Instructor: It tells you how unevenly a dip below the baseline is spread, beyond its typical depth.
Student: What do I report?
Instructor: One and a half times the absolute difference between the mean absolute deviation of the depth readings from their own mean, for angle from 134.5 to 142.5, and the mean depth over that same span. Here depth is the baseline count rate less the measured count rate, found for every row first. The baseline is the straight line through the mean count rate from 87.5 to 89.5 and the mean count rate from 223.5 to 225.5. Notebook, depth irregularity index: 0.2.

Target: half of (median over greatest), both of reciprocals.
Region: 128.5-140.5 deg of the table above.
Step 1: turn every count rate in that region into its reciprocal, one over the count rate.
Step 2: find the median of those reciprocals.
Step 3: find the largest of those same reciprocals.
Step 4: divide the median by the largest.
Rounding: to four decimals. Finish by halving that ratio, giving 0.4667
